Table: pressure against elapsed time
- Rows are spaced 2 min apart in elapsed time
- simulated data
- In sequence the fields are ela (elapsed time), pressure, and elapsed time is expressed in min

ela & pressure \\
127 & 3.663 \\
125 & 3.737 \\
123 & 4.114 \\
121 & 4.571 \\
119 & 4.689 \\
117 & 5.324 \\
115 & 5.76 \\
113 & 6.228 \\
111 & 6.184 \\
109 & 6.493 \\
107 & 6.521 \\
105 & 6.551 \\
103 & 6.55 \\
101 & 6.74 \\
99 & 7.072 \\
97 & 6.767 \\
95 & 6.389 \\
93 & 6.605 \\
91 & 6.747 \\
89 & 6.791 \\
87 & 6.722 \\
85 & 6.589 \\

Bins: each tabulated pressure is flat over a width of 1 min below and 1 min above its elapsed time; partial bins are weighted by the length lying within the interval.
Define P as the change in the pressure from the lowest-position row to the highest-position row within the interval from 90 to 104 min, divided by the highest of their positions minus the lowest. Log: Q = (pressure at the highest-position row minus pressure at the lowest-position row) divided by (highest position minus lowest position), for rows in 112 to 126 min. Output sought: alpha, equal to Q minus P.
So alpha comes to -0.2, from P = -0.02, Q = -0.21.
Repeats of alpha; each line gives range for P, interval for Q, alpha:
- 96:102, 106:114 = 0.0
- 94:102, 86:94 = -0.1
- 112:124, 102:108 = 0.2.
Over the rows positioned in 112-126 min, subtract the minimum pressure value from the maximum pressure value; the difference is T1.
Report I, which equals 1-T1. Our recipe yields -1.5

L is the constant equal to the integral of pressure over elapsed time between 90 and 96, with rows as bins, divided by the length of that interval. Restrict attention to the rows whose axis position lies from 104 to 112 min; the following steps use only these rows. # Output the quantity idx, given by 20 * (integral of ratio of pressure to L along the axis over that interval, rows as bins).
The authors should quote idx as 157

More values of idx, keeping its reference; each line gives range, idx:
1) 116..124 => 114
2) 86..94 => 163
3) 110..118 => 143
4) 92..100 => 163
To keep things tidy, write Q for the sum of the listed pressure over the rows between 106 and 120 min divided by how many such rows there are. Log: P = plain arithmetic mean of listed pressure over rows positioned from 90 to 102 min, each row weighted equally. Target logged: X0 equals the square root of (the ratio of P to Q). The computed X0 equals 1.07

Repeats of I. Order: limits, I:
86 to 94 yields 0.8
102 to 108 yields 1.0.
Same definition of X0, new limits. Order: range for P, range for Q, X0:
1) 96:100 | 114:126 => 1.21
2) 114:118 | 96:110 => 0.91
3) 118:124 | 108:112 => 0.84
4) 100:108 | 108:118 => 1.05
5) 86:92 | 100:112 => 1.02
